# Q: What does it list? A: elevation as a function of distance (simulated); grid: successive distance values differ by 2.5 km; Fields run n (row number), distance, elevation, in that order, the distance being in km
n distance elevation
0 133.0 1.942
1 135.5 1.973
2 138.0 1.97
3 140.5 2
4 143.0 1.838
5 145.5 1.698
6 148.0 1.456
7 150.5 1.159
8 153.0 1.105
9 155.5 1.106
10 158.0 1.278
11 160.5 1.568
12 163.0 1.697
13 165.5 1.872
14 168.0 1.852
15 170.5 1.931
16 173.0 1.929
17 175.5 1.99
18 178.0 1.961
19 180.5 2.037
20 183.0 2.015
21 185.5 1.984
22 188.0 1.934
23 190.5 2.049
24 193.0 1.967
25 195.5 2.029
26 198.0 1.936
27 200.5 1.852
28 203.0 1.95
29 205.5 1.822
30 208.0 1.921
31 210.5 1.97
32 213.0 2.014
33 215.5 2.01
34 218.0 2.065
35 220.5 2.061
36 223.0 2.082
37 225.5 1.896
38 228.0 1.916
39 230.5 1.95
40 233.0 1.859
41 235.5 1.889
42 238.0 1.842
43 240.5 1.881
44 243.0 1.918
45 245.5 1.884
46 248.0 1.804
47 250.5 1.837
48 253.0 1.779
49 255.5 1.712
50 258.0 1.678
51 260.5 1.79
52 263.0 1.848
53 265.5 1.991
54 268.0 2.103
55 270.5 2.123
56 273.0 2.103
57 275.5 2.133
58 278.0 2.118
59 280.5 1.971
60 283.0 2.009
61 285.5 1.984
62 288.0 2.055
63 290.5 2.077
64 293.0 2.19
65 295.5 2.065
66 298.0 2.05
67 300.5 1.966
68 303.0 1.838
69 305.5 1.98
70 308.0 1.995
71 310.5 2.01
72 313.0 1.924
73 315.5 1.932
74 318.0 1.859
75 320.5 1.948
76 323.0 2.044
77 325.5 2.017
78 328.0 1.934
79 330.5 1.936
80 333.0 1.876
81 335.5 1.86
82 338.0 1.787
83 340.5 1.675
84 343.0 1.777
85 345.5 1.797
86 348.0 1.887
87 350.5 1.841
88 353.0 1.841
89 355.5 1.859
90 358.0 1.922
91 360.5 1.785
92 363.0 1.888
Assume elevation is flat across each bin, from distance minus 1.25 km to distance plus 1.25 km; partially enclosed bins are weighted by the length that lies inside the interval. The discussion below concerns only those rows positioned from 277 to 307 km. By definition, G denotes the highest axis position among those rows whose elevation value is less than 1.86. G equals 303.0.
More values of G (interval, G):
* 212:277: 263.0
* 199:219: 205.5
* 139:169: 168.0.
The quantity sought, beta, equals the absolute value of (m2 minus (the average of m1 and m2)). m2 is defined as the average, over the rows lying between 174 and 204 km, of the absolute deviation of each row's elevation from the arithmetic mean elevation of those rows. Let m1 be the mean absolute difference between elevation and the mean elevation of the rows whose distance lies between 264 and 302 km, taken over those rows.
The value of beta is 0.006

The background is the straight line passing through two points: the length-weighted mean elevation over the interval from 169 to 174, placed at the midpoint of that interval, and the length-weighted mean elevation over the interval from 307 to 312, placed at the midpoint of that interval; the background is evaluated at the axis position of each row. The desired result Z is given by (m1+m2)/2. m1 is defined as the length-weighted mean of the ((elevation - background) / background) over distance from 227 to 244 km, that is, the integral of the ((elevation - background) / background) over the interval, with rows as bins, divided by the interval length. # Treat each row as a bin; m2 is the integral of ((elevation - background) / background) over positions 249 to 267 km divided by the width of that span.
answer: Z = -0.058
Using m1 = -0.03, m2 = -0.08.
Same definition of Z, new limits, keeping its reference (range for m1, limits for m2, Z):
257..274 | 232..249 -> -0.030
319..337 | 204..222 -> -0.008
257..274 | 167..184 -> 0.002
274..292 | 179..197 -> 0.034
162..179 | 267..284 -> 0.016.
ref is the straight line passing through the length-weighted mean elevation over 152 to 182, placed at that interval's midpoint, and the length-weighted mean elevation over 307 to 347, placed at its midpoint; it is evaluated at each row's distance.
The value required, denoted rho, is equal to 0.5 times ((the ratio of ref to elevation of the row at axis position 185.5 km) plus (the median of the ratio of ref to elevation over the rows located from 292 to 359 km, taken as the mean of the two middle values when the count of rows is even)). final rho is 0.93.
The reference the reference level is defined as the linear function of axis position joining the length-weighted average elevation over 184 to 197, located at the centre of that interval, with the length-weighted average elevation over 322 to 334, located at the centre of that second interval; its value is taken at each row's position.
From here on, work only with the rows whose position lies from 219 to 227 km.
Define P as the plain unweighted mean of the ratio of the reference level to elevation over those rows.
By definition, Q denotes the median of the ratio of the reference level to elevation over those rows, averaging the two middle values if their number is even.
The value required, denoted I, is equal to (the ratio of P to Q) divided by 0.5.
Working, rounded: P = 0.99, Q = 0.96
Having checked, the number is 2.051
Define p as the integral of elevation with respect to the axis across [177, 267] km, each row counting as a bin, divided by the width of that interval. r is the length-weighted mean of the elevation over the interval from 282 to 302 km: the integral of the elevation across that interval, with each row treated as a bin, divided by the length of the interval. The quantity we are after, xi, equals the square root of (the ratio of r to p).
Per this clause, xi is 1.03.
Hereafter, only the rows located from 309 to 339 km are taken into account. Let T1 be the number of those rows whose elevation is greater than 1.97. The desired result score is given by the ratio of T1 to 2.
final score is 1.5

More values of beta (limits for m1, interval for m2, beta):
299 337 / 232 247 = 0.015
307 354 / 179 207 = 0.009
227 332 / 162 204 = 0.016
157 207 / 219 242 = 0.028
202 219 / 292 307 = 0.015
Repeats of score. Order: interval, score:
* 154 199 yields 3.0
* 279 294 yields 3.0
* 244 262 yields 0.0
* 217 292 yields 7.0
